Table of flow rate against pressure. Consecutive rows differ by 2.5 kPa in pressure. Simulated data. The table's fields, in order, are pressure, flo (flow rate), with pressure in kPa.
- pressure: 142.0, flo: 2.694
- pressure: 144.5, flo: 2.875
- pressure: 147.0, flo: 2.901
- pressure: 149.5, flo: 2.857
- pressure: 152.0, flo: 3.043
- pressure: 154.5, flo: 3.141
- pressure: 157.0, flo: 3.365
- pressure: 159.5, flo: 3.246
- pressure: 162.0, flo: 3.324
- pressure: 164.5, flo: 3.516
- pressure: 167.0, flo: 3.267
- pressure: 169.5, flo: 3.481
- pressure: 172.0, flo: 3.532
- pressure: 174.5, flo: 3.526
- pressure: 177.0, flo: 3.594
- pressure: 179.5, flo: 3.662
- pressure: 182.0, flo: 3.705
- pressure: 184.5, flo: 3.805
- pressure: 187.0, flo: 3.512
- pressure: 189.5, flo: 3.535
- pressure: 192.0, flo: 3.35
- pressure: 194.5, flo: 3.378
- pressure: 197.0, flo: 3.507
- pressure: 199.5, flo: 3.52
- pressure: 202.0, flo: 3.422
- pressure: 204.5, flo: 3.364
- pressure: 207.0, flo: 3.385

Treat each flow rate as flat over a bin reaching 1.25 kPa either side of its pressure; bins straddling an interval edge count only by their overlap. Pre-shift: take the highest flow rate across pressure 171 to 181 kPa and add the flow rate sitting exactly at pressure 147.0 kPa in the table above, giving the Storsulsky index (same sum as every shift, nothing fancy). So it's 6.56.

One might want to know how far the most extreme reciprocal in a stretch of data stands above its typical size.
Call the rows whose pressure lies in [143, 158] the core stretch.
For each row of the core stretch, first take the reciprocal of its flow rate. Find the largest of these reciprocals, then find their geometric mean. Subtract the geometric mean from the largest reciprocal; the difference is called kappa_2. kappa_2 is 0.0195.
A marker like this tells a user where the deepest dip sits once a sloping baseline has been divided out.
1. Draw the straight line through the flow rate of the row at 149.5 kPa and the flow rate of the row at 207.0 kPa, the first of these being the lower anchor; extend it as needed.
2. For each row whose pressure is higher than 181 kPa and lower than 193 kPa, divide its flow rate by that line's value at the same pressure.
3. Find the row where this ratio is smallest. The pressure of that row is 192.0 kPa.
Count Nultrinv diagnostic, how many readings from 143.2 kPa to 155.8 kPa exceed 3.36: 0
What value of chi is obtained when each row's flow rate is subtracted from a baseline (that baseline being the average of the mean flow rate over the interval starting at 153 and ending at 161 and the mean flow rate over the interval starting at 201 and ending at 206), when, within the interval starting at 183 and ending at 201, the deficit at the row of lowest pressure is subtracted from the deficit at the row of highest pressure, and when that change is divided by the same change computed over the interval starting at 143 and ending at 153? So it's -1.7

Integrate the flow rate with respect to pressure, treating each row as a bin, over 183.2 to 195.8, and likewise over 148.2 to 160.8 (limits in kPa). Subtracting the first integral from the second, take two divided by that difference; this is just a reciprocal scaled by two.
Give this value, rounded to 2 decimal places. -0.41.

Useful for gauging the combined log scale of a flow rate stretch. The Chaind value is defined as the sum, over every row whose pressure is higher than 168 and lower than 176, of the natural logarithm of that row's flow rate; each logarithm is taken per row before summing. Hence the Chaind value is 3.77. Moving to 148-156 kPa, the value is 3.31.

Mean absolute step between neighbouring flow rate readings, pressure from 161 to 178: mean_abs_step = 0.130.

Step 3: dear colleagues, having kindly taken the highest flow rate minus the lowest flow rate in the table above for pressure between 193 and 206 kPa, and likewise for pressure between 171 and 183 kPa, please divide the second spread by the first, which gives 1.15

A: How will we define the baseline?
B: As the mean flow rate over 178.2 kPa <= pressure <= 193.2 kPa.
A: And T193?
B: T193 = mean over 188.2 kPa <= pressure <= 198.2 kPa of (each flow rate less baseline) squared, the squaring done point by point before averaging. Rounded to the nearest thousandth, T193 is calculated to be 0.030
